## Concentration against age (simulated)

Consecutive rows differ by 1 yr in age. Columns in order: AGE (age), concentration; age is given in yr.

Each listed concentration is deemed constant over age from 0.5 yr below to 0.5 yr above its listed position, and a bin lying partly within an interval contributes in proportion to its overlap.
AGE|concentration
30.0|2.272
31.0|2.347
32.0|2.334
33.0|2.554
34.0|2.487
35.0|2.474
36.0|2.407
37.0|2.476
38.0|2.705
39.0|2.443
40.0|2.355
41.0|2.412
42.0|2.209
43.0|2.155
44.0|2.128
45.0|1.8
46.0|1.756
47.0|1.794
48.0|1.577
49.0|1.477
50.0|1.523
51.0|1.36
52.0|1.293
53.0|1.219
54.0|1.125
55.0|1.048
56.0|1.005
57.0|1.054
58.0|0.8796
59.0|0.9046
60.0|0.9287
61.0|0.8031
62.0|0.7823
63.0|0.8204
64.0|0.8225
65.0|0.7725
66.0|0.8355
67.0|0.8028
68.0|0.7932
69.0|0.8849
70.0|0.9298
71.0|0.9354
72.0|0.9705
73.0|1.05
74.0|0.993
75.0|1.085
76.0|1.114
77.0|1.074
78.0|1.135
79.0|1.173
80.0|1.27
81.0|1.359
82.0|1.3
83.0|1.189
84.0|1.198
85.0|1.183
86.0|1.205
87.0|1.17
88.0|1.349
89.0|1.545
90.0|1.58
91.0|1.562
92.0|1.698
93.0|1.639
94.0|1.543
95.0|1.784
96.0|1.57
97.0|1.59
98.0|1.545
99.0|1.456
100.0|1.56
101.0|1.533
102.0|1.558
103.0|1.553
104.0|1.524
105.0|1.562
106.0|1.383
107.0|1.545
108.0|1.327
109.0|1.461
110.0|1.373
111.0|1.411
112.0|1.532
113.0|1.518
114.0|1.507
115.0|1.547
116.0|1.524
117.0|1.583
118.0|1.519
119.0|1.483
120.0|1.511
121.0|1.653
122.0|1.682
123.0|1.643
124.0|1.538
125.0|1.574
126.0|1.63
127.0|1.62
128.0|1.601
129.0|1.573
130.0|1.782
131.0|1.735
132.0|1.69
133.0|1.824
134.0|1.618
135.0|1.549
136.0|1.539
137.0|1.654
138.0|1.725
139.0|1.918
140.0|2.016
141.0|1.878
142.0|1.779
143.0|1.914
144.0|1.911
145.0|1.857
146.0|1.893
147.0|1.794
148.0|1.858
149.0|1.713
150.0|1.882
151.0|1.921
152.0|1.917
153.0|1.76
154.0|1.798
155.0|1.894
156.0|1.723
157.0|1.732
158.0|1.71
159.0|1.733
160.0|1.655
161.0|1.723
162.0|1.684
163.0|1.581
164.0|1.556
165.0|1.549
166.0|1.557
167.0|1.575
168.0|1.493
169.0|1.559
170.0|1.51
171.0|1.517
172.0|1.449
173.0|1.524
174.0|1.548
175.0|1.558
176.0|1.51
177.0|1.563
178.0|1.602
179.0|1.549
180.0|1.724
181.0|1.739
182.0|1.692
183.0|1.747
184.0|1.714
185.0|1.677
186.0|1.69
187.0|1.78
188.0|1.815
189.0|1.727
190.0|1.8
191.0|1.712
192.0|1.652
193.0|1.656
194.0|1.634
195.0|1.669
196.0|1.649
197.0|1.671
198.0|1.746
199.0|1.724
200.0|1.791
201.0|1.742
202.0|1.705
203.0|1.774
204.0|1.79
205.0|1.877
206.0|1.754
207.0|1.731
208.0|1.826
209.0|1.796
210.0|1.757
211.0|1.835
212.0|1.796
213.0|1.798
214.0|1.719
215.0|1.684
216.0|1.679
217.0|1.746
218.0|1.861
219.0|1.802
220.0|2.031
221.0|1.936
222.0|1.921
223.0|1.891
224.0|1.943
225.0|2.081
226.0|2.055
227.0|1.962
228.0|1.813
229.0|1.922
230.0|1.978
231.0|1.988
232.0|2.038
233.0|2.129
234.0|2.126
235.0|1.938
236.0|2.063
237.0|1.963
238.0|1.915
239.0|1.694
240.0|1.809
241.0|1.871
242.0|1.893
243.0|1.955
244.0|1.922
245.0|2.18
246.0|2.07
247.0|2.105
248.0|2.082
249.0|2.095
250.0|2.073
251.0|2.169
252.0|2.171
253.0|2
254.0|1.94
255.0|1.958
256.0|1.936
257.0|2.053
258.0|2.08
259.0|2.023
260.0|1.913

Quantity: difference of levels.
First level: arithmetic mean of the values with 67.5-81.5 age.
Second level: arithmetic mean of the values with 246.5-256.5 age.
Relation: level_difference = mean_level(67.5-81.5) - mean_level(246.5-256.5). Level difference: -1.0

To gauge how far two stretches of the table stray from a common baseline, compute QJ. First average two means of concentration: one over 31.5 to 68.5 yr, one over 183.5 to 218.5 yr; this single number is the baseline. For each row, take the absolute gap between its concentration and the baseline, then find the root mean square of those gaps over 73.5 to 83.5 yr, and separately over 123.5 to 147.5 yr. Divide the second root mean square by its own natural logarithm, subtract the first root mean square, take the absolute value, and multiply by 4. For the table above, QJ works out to 2.4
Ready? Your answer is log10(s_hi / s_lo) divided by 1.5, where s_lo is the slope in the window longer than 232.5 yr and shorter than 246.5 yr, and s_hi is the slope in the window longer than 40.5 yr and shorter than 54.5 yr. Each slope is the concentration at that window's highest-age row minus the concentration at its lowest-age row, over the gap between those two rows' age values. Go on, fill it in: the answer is 0.89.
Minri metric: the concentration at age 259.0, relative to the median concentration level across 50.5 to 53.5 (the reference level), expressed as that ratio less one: 0.56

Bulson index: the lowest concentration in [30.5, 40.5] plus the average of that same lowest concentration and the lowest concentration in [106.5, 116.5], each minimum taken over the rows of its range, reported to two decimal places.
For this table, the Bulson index 4.16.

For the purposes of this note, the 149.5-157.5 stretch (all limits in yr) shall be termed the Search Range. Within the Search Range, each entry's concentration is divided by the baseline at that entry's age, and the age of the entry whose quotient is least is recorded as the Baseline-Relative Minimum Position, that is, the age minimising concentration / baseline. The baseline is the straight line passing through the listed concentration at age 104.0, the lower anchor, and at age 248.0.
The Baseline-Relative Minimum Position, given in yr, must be 156.0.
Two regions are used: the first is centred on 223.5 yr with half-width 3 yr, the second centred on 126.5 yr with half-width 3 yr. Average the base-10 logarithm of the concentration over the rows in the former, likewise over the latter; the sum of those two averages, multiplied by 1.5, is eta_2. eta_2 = 0.7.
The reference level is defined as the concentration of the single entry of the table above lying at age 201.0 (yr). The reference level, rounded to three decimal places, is 1.742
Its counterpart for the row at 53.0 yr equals 1.219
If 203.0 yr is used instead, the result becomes 1.774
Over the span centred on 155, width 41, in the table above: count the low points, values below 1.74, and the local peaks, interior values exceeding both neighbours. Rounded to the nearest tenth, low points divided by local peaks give 2.1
